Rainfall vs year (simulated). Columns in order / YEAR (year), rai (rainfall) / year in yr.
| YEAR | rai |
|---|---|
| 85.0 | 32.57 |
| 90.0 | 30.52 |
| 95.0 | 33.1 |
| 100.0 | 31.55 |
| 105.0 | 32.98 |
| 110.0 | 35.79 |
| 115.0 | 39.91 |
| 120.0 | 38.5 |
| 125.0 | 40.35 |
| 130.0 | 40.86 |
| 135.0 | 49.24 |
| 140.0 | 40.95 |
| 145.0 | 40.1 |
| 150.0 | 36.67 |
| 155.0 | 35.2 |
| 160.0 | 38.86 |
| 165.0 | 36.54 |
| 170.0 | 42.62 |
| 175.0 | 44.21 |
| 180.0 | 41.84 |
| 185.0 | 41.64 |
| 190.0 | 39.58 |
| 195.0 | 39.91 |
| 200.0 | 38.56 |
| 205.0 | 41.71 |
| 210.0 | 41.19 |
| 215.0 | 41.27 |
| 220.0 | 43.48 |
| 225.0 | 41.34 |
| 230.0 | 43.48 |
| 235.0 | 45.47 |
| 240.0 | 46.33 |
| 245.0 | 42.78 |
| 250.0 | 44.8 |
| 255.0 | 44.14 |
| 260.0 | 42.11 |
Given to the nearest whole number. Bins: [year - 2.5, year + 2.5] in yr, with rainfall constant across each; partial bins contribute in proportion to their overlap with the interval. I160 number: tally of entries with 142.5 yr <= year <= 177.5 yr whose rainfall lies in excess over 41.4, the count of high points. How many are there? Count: 2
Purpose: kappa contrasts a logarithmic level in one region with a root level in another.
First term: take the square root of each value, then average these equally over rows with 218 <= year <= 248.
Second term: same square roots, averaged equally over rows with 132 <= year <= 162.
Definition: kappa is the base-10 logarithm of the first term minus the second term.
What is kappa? -5.51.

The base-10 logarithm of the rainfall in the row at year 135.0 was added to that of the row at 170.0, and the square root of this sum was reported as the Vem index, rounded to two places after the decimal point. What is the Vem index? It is 1.82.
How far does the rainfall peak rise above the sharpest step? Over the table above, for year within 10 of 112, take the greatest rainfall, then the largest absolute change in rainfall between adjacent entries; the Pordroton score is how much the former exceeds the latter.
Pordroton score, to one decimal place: 35.8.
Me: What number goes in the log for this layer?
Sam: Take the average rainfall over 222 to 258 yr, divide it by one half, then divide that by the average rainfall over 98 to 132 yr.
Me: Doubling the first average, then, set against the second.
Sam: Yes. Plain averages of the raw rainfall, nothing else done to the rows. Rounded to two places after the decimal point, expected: 2.37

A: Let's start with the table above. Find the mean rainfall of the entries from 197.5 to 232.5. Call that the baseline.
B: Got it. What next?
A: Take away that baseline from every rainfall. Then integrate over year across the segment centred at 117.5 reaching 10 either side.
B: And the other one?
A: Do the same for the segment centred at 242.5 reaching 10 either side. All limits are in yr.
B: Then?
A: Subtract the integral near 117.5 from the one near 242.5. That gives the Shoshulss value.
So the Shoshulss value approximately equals 124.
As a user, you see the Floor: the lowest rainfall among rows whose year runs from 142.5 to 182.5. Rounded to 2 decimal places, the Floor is 35.20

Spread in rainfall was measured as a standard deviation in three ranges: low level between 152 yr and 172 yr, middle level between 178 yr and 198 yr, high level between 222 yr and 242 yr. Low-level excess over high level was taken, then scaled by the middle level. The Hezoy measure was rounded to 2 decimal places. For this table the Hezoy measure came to 0.88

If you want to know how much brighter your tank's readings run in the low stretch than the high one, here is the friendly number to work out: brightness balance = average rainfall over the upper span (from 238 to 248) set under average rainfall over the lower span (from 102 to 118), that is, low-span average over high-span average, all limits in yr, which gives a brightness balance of 0.813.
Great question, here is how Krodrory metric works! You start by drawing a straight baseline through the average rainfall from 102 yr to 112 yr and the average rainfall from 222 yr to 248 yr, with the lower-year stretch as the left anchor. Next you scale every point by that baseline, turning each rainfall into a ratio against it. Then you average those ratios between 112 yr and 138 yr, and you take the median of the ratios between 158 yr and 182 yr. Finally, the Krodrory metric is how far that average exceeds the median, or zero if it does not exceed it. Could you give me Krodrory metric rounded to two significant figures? 0.12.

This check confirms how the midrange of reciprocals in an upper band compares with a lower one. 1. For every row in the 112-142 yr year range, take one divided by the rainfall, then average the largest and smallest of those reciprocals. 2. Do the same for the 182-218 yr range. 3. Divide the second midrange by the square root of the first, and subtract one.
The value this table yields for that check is -0.836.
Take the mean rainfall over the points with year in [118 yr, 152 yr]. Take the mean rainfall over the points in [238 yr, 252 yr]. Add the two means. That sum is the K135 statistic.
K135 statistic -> 86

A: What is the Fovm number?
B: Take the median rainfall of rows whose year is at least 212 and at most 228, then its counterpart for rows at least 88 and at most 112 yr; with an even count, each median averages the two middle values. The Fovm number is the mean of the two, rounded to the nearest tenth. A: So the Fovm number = 37.2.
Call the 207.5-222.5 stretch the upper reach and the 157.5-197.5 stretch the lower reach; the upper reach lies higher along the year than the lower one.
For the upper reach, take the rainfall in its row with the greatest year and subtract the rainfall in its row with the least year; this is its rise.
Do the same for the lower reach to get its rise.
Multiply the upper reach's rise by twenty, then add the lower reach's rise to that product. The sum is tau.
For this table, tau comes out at 47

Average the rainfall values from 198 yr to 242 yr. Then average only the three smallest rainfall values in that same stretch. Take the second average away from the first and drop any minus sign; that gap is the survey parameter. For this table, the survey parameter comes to 2.2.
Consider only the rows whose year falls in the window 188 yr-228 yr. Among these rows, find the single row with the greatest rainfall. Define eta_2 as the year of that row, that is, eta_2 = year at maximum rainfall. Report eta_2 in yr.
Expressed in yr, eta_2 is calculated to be 220.0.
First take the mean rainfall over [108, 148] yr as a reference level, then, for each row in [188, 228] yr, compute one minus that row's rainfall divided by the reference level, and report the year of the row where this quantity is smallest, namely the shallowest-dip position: 220.0 yr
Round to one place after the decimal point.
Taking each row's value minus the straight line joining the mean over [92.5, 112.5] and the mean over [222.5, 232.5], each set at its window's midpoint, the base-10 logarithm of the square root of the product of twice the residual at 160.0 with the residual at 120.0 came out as 0.5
